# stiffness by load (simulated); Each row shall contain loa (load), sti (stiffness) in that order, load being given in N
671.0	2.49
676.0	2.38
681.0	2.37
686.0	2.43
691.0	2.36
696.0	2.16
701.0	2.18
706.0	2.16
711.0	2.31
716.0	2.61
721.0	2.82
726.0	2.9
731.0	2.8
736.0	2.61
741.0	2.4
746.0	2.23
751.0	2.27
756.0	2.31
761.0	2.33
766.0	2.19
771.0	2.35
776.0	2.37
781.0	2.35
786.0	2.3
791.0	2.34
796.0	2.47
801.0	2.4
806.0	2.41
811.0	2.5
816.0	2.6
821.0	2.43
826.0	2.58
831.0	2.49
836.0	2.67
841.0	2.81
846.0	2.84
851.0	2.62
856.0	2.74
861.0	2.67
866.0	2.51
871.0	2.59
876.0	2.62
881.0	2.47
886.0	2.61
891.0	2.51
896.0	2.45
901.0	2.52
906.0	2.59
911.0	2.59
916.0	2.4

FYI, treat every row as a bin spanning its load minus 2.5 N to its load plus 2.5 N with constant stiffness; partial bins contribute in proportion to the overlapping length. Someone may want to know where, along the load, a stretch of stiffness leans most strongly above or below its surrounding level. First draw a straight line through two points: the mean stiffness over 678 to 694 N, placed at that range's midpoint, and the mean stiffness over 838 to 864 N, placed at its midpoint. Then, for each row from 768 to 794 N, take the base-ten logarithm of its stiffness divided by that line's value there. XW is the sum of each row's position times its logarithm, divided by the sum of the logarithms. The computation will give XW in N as 781.8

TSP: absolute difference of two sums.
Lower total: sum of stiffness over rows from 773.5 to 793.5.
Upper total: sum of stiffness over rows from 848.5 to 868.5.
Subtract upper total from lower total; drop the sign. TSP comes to 1.18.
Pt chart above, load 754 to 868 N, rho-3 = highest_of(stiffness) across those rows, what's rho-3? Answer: 2.84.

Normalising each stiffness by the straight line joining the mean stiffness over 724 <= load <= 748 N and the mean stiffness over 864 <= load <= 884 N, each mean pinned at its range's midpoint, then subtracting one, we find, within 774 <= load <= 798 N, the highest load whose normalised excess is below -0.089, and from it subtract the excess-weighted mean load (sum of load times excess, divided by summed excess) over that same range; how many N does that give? 6.0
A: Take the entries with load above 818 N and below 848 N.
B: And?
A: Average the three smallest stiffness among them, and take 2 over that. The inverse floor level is 0.800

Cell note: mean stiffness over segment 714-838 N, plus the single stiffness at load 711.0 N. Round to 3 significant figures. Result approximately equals 4.78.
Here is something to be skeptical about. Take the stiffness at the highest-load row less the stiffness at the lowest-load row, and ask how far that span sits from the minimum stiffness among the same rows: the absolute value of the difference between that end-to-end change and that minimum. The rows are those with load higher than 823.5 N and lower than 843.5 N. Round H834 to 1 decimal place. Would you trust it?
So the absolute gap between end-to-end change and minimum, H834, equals 2.3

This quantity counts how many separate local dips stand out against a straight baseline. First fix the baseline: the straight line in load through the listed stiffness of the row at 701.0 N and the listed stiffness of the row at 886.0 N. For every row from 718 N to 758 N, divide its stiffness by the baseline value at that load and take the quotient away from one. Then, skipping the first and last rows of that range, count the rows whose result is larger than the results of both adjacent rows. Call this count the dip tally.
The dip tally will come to 1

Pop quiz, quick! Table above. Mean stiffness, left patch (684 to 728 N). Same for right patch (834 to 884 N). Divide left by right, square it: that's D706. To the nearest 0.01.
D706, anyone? 0.84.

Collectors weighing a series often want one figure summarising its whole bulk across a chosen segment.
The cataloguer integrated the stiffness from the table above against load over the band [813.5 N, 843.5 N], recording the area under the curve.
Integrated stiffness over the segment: 78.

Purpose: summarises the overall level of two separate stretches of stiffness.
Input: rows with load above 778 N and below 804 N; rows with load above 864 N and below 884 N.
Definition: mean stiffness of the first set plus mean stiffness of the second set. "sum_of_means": 4.92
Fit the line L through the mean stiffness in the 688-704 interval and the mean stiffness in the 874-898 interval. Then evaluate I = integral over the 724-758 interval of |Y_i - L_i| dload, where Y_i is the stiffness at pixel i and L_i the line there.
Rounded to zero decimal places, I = 8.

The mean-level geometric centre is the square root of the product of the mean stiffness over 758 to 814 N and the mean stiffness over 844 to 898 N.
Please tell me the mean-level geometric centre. 2.481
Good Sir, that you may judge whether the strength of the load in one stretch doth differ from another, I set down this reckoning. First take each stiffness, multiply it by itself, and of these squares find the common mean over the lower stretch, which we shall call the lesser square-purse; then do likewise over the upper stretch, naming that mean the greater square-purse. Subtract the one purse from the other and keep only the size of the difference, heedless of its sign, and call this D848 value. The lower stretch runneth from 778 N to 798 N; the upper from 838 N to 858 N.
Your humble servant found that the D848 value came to 2.0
